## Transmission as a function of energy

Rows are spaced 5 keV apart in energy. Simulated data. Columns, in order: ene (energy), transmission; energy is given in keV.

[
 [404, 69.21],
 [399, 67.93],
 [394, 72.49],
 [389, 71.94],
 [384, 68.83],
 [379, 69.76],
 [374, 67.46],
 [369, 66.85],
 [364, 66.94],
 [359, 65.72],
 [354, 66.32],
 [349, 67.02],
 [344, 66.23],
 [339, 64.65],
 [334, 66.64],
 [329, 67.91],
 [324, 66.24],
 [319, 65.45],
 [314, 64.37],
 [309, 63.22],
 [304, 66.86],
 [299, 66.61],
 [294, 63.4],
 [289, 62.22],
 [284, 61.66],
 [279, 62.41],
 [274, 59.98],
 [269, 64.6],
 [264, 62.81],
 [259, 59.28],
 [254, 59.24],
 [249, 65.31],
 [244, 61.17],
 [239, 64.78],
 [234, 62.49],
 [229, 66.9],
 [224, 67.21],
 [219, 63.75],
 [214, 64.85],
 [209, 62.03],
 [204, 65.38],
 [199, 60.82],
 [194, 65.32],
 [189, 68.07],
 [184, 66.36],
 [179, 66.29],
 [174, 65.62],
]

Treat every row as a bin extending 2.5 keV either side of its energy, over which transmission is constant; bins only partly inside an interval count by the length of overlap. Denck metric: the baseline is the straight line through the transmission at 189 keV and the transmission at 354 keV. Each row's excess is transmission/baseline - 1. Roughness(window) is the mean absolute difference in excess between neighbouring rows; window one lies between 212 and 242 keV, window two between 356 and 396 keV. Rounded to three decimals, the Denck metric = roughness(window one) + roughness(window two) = 0.053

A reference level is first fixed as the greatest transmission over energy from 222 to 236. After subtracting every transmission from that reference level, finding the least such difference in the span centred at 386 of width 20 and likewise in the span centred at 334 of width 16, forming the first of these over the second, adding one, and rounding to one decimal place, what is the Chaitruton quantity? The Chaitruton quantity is 8.5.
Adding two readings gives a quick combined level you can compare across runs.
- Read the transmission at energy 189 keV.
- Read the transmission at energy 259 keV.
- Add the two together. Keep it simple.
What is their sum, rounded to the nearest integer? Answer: 127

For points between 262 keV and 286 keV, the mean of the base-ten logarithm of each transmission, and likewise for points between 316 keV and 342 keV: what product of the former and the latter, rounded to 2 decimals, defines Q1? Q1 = 3.27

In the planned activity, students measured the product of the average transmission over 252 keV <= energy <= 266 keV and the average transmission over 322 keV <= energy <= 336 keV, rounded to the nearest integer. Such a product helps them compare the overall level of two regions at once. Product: 4045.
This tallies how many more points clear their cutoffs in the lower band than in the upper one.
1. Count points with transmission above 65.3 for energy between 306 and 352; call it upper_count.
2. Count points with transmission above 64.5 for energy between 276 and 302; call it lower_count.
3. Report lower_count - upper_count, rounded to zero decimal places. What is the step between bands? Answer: -5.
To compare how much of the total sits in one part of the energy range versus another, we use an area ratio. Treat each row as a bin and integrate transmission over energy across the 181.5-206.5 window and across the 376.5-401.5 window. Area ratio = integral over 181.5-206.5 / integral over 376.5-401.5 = 0.929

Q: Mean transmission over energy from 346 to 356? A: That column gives 67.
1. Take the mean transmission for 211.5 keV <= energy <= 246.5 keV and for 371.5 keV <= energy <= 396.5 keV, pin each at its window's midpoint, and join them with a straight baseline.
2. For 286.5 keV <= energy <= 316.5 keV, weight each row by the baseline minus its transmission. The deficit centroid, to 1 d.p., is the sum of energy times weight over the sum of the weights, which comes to 300.9 keV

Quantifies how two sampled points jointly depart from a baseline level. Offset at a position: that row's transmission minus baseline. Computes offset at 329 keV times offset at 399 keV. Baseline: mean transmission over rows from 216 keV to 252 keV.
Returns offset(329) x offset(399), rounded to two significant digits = 12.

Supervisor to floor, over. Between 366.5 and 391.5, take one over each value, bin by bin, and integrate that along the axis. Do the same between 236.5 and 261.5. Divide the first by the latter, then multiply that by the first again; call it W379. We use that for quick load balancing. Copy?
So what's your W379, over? 0.325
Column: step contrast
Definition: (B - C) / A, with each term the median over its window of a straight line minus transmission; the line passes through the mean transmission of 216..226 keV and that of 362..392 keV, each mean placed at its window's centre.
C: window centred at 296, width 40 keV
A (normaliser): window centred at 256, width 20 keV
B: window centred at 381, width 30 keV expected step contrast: -0.8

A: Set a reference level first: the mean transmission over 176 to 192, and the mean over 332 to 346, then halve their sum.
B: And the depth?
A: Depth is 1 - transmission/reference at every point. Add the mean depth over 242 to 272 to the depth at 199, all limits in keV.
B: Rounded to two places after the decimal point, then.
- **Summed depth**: 0.15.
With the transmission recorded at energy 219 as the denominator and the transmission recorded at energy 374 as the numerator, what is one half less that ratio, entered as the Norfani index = -0.56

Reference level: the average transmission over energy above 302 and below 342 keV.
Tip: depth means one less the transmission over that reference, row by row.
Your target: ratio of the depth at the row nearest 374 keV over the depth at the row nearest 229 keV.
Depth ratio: 1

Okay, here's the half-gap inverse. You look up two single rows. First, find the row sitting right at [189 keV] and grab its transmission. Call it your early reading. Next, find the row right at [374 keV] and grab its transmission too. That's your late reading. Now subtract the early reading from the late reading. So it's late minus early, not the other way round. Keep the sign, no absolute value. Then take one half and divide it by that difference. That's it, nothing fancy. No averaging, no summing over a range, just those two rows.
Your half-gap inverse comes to -0.82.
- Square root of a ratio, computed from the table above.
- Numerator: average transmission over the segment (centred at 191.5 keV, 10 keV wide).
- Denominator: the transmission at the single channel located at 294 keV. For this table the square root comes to 1.03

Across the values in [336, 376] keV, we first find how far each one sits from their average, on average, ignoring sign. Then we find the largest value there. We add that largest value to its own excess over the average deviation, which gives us 134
